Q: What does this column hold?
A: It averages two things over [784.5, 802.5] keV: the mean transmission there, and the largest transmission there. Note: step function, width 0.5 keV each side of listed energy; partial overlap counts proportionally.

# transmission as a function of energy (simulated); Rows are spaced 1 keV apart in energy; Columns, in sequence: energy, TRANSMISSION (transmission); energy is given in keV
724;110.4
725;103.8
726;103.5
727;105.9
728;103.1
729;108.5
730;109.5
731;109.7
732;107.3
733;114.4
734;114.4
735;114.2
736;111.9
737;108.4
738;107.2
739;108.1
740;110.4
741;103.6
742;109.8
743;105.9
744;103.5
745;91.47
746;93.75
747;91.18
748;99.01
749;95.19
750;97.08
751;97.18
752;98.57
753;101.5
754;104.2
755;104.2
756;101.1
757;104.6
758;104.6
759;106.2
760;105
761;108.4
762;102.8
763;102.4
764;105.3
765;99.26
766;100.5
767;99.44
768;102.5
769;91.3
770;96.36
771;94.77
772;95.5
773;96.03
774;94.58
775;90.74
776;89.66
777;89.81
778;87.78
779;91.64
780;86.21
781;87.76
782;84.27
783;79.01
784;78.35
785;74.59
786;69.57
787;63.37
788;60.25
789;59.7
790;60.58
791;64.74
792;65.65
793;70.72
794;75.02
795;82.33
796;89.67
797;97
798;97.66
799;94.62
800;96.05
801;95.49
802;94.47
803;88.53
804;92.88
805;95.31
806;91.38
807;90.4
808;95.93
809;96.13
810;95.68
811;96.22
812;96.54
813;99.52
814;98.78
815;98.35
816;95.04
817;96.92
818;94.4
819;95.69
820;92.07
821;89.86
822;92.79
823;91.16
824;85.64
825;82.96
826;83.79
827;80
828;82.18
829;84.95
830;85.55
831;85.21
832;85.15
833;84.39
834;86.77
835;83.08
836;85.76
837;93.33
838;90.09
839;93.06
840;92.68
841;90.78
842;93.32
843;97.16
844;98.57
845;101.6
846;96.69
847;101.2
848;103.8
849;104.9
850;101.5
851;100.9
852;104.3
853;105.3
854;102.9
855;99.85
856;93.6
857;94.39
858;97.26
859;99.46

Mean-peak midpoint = 88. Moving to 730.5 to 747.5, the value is 110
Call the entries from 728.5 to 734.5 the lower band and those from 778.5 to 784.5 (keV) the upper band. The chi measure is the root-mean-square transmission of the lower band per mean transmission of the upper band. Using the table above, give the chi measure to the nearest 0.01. 1.31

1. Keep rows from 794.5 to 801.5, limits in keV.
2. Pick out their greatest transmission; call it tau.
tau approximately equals 97.66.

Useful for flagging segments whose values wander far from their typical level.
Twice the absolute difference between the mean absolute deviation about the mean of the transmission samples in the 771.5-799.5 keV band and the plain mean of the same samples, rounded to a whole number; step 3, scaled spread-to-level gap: 141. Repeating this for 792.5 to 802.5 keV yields 163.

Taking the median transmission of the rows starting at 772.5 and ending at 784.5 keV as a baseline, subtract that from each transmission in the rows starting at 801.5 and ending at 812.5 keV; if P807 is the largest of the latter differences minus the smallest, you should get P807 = 8.0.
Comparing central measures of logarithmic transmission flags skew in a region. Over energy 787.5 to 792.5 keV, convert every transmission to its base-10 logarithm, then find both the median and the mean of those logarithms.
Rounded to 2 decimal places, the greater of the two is 1.79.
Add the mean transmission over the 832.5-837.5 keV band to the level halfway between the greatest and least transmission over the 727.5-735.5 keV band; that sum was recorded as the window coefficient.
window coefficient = 195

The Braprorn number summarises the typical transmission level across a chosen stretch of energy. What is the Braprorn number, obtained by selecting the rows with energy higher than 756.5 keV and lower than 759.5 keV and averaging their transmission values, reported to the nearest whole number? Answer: 105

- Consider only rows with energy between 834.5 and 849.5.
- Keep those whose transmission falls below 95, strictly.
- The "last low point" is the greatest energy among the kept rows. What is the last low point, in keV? 842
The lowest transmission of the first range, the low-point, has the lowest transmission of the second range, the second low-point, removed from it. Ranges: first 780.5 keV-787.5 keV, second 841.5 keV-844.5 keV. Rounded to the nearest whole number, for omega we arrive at -30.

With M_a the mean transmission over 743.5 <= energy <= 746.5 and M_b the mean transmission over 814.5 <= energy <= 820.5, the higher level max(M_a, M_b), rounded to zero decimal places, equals 96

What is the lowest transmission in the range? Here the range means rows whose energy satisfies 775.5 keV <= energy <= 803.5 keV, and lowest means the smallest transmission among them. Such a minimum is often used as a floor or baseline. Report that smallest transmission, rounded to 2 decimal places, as 59.70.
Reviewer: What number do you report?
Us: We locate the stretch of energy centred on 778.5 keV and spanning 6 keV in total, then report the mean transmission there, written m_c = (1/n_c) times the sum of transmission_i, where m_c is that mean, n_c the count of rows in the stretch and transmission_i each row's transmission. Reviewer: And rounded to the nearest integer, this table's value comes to 89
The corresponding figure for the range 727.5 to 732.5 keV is 108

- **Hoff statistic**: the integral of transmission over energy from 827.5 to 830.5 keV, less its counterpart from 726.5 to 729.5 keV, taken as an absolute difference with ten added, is 75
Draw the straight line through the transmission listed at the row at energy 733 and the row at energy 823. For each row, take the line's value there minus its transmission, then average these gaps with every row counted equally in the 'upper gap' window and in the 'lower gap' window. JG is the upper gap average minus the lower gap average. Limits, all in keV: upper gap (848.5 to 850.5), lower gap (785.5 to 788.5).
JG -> -55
